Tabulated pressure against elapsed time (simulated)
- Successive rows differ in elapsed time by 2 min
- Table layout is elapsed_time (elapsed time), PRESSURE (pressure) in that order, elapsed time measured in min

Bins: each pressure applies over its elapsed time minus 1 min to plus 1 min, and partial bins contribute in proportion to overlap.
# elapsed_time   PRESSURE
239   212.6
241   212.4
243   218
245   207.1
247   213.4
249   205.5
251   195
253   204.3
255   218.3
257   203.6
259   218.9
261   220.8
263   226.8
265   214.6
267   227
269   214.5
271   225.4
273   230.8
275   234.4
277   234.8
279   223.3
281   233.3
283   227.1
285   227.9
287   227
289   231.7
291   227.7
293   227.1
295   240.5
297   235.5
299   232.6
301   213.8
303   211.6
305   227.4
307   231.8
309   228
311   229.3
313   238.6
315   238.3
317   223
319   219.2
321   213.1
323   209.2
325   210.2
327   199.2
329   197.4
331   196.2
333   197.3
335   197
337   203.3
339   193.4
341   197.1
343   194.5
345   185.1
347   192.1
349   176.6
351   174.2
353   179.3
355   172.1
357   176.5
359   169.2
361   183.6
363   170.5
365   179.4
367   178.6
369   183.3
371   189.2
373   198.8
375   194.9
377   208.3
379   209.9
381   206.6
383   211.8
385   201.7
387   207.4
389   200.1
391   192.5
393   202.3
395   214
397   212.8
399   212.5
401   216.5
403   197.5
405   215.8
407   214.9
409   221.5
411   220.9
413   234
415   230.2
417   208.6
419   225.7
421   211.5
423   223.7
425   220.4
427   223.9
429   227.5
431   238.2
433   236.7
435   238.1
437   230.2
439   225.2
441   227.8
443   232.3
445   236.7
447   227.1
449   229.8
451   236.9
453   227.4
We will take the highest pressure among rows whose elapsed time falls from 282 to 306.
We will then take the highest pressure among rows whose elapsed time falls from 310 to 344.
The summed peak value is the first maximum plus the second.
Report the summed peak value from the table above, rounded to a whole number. 479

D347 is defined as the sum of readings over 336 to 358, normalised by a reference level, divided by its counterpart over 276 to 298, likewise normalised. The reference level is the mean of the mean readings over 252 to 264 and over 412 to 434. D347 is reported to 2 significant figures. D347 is 0.81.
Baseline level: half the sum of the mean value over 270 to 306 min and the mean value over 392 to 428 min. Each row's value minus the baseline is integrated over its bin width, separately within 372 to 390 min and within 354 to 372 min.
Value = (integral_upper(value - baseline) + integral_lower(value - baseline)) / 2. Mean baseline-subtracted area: -567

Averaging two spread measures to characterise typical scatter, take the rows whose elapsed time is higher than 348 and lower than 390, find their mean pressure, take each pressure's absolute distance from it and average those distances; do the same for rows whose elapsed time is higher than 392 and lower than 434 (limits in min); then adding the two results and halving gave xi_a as 10.75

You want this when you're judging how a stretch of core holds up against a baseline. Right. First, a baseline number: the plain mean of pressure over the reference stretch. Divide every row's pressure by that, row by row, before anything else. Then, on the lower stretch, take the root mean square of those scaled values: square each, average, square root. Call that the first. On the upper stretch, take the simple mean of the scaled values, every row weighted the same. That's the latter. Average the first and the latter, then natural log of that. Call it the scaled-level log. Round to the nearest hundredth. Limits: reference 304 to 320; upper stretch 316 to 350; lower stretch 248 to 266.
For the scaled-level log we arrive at -0.11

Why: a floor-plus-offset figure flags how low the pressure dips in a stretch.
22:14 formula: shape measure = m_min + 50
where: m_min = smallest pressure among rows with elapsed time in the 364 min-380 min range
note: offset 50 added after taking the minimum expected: 229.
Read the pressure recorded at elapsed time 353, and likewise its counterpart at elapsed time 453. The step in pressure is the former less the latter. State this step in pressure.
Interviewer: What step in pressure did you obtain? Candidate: -48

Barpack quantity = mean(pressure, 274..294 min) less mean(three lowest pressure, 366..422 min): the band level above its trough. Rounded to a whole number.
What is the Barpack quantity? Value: 46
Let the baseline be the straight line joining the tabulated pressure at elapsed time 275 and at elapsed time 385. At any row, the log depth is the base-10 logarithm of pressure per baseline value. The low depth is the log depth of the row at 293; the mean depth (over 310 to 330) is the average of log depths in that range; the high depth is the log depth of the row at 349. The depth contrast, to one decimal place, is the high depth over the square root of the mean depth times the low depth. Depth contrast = -15.4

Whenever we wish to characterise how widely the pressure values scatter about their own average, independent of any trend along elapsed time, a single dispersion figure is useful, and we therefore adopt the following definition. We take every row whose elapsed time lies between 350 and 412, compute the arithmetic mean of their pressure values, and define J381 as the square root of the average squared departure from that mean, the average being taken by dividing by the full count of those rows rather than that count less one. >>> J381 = 16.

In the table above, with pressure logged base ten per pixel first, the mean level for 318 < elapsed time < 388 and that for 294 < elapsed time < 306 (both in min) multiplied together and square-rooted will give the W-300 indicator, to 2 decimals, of 2.32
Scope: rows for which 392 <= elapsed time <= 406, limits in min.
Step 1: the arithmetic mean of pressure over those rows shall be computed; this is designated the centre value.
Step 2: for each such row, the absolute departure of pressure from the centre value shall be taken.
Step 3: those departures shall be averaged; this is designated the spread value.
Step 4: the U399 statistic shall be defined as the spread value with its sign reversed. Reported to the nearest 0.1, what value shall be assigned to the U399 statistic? -5.9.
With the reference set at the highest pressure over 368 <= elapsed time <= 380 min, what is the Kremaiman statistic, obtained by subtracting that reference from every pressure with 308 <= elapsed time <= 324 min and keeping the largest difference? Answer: 29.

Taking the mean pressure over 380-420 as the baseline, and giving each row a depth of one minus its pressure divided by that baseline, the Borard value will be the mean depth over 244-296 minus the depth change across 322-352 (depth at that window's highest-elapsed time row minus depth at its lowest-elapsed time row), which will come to -0.21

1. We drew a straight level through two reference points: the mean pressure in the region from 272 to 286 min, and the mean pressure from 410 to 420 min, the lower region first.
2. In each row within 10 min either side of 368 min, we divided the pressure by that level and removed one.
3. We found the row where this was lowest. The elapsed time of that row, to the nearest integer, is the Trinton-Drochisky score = 359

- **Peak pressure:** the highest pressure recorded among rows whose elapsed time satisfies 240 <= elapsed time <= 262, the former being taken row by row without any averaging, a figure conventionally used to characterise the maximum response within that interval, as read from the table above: 220.8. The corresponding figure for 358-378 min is 208.3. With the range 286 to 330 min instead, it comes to 240.5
